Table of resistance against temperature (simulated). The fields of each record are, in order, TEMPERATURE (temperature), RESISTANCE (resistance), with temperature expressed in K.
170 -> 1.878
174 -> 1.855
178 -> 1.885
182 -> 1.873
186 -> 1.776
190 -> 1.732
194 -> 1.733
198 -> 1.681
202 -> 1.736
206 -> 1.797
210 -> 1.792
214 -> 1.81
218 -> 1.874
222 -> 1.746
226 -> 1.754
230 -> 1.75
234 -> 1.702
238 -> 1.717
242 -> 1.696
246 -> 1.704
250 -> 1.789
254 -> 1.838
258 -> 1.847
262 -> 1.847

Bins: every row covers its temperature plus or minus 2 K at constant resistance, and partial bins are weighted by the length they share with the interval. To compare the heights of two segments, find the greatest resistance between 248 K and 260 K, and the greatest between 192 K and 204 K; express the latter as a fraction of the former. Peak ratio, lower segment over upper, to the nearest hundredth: 0.94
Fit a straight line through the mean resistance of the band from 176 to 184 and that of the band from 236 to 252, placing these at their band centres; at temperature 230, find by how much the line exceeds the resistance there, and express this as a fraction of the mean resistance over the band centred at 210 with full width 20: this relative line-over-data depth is 0.0055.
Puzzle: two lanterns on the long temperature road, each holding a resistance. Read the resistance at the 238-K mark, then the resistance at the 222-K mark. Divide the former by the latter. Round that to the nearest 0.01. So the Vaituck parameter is 0.98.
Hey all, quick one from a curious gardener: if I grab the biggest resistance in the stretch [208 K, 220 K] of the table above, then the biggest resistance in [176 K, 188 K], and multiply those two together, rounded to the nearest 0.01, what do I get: 3.53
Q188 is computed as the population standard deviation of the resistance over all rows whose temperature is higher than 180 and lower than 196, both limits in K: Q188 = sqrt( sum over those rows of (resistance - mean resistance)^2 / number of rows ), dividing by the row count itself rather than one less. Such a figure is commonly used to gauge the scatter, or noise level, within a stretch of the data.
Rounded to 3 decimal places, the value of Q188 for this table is 0.057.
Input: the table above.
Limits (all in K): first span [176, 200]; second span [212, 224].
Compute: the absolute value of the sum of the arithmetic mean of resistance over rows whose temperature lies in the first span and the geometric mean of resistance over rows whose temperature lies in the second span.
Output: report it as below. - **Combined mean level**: 3.59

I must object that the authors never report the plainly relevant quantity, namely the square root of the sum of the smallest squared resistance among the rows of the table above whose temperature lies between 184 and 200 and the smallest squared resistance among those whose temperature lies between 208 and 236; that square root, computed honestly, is 2.392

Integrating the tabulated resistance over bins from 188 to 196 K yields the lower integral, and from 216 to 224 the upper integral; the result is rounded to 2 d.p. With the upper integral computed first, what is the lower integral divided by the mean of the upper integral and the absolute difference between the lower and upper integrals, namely 1.84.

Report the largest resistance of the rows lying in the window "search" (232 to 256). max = 1.838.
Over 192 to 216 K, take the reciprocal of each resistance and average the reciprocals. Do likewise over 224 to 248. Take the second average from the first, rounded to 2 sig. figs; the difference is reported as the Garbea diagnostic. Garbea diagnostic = -0.012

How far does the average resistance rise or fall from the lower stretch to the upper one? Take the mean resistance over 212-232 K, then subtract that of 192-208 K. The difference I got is 0.050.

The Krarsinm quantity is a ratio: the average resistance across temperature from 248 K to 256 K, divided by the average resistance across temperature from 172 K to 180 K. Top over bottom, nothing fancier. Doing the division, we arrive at 0.97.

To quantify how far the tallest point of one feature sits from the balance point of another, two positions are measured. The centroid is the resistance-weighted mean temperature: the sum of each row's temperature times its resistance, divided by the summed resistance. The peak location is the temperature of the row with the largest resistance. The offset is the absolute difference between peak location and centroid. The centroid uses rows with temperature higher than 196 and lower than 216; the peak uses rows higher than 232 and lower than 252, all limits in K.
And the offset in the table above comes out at 43.9 K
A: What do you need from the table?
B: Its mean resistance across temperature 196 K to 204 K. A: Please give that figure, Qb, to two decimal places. 1.71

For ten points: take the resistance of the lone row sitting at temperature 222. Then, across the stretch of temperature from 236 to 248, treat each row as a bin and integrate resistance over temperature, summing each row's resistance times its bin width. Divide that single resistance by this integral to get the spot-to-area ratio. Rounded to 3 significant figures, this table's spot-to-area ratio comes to 0.0853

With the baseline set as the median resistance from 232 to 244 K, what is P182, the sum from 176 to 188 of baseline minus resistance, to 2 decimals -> -0.43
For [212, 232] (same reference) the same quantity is -0.42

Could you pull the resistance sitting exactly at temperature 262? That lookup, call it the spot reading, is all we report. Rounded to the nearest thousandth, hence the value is 1.847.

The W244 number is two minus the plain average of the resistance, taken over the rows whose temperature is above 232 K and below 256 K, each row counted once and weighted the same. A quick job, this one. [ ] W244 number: 0.259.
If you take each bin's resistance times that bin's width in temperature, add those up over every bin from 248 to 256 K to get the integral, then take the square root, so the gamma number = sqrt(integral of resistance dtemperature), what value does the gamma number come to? 3.81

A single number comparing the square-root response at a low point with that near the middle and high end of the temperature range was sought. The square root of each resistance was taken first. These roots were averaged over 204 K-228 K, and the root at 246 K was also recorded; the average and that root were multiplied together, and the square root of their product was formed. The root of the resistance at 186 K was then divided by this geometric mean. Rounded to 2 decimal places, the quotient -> 1.01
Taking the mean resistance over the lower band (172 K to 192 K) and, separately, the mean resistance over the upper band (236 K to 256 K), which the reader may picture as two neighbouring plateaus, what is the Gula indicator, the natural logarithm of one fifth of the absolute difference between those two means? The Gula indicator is -4.19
